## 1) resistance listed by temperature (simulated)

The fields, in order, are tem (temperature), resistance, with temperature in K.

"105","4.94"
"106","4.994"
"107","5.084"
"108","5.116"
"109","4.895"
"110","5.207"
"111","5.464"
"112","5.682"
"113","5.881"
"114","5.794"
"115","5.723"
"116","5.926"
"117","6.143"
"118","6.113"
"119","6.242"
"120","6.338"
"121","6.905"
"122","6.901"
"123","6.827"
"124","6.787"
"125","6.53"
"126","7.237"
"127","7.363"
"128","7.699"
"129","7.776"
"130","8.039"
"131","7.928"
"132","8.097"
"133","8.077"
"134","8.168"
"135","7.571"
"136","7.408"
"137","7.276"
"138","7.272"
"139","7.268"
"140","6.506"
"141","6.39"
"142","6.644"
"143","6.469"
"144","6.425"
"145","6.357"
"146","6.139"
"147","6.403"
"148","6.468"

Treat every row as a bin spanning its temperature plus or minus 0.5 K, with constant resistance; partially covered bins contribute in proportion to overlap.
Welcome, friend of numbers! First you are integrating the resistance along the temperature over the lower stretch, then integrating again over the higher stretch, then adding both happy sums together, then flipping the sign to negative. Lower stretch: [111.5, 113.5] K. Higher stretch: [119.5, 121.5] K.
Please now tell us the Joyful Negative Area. -24.8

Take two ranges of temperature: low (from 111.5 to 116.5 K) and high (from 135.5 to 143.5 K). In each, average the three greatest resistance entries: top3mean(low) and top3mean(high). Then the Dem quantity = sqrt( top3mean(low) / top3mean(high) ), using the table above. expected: 0.895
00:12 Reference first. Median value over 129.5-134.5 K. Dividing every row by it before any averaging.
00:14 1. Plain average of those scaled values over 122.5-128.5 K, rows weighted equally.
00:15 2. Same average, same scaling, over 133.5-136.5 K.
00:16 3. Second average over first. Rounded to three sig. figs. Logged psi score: 1.09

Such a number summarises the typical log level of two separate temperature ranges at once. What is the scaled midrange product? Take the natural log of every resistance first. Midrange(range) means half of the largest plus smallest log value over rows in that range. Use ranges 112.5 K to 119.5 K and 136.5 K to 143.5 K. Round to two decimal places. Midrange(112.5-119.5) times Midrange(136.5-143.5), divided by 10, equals 0.34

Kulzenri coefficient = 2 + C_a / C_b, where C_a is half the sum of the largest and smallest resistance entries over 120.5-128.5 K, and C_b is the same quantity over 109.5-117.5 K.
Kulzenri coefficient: 3.25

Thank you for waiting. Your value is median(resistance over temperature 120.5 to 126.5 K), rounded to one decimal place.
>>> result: 6.9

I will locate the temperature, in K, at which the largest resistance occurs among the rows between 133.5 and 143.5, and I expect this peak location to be 134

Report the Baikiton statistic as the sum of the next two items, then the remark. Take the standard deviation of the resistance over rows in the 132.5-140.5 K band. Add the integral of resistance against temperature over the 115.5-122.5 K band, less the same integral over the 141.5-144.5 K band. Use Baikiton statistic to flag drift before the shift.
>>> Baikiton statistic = 26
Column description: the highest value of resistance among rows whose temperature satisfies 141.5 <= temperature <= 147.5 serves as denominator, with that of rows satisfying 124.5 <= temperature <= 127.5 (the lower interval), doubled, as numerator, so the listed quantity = 2.2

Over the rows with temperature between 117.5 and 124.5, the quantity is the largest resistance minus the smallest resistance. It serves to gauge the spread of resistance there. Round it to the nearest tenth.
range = 0.8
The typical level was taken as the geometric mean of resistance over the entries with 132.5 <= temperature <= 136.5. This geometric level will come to 7.80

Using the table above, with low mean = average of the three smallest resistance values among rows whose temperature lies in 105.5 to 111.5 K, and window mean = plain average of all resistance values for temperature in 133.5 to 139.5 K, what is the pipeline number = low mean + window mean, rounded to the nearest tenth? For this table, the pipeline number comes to 12.5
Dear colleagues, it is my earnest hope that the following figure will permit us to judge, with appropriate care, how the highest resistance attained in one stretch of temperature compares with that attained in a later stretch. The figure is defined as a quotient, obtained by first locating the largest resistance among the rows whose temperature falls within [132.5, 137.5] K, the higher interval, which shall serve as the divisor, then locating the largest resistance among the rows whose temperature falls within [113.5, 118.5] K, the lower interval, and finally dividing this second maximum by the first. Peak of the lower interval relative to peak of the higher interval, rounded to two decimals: 0.75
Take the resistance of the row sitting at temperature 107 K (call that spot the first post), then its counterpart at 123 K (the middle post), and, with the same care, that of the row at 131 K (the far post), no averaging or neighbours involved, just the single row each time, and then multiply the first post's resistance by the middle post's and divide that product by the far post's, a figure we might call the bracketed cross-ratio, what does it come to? 4.38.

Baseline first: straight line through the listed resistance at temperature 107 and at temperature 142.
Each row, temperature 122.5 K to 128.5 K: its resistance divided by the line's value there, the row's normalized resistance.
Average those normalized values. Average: 1.20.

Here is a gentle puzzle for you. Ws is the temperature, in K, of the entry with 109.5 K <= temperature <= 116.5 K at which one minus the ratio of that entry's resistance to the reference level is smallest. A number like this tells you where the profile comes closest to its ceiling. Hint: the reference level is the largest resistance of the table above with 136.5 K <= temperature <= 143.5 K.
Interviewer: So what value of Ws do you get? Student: 116 K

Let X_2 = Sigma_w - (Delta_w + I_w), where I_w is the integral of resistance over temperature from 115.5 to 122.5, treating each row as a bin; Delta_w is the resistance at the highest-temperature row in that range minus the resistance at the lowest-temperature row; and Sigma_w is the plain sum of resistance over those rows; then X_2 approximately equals -1.0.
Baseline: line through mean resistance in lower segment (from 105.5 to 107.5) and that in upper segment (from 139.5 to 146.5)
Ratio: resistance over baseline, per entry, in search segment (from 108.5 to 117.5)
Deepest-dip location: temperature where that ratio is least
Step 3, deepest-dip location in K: 109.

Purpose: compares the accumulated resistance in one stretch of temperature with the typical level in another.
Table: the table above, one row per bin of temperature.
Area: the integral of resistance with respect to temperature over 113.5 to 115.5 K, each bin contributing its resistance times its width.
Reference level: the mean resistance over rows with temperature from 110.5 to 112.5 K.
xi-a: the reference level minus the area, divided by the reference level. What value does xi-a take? -1.07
